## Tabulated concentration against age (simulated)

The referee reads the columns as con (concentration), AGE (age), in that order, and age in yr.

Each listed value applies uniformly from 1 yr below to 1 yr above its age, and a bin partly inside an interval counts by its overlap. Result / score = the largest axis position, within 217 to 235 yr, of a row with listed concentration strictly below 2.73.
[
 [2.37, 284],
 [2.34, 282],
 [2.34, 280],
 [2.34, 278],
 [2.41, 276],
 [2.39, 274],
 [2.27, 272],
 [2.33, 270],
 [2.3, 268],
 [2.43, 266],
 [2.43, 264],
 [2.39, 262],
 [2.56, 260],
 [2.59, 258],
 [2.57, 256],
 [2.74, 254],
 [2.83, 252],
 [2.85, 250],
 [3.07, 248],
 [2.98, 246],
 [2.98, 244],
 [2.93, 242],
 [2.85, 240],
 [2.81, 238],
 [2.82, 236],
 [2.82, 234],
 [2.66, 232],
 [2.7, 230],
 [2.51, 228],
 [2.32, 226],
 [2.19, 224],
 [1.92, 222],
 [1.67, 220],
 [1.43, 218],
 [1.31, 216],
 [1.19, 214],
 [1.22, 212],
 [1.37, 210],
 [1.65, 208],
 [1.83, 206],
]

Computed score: 232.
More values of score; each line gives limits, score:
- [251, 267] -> 266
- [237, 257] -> 256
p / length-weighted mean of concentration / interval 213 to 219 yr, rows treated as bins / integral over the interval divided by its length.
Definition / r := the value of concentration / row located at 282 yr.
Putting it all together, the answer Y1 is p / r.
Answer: 0.6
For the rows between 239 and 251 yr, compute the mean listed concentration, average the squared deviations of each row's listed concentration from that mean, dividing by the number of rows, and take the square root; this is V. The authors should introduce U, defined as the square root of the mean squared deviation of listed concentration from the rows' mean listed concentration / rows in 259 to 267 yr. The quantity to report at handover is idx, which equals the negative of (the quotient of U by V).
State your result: -0.8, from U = 0.06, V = 0.08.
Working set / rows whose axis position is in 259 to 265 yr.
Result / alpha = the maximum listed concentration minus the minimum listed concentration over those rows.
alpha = 0.17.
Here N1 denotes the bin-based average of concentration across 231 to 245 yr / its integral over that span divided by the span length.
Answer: 2.84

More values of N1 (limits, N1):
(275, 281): 2.36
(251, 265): 2.59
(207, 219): 1.36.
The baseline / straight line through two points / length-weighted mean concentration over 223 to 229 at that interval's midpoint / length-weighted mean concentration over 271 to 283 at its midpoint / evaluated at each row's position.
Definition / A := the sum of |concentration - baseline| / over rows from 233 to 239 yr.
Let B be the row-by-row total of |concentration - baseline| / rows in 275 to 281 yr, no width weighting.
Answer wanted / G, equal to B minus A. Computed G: -1.3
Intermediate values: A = 1.4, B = 0.1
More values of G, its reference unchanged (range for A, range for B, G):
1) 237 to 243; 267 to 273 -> -1.4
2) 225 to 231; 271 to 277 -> -0.4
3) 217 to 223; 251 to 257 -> -0.9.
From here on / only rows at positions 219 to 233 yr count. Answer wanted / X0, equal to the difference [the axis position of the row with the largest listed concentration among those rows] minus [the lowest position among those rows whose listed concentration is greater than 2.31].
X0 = 4 yr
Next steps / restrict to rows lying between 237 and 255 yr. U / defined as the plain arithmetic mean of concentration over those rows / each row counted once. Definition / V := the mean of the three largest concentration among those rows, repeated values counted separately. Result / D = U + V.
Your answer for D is 5.9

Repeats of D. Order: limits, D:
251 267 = 5.3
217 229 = 4.3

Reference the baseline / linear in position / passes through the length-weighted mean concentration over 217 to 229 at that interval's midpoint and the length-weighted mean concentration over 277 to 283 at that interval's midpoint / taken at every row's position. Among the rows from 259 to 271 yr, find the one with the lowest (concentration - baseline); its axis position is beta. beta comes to 268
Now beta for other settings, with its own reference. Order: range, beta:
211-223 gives 214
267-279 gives 272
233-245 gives 238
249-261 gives 260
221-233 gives 222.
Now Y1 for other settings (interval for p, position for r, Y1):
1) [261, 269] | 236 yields 0.8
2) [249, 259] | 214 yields 2.3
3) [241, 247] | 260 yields 1.2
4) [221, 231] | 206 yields 1.3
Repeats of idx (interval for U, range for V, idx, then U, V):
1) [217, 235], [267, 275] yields -10.3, 0.46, 0.04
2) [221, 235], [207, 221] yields -1.7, 0.30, 0.18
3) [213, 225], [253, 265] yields -3.1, 0.35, 0.11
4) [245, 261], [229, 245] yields -1.8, 0.18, 0.10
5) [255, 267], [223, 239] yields -0.4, 0.08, 0.23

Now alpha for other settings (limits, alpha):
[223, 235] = 0.63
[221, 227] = 0.40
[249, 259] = 0.28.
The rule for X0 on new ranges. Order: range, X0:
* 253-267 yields 0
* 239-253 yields 8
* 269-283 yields 6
